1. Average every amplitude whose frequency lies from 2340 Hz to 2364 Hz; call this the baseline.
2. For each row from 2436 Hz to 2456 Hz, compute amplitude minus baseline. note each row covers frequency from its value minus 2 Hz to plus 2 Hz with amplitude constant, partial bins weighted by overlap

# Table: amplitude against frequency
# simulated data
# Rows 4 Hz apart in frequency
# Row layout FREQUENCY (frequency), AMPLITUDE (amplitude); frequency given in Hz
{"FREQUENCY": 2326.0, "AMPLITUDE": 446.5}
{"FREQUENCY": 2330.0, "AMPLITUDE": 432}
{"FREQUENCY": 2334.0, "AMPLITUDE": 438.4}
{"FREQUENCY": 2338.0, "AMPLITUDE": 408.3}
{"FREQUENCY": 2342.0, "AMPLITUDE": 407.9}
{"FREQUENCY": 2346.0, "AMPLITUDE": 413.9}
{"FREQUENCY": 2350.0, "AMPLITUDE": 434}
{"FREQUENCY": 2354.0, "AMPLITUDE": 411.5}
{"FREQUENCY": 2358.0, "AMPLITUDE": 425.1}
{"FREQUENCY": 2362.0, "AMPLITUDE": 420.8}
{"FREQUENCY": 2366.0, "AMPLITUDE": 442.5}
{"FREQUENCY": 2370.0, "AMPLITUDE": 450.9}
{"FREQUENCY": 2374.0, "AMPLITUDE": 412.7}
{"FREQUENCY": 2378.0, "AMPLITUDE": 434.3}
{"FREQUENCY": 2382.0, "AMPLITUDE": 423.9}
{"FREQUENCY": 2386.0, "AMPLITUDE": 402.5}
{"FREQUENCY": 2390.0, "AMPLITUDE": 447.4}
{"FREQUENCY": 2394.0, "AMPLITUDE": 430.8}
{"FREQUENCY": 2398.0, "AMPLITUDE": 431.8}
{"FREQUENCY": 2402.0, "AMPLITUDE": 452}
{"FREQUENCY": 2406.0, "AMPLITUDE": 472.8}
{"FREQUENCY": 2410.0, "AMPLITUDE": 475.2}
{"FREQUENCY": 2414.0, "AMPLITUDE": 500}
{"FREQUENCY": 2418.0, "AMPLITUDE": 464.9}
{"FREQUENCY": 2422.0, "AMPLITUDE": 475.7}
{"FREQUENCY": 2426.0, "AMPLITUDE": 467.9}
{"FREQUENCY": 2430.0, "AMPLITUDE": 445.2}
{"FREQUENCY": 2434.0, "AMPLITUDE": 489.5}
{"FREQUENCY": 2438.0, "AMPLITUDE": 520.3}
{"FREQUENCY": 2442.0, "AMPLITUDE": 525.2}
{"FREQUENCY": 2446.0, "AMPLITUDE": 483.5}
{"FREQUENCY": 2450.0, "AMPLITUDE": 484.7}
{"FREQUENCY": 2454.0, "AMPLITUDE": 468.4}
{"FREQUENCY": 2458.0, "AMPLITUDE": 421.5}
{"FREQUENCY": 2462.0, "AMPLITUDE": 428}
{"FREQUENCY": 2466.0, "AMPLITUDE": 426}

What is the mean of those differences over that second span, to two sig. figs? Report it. 78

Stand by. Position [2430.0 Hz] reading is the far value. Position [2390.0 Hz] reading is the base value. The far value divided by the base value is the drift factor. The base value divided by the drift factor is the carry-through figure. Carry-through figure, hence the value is 450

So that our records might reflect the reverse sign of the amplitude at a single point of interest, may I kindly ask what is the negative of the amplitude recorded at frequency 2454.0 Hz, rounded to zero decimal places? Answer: -468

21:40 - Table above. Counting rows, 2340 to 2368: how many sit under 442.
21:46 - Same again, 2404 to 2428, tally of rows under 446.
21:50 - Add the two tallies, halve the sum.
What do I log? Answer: 3.0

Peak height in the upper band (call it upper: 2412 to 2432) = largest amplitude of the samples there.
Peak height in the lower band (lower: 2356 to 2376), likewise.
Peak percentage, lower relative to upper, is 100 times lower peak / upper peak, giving 90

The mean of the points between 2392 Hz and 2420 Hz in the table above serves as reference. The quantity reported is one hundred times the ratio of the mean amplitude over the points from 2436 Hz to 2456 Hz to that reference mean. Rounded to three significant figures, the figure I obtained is 108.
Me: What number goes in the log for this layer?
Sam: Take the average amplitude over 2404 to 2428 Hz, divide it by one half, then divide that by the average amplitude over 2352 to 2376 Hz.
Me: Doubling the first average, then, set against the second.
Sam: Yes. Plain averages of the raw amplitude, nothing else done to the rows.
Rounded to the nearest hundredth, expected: 2.23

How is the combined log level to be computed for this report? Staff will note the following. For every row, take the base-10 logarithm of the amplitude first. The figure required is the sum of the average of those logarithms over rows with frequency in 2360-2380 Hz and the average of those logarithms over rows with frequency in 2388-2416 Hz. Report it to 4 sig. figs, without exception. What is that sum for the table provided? 5.296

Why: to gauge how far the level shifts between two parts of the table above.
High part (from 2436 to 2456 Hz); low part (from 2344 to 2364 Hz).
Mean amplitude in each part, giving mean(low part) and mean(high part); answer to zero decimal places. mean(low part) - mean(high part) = -75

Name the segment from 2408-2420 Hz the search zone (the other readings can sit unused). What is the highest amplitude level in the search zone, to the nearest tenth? 500.0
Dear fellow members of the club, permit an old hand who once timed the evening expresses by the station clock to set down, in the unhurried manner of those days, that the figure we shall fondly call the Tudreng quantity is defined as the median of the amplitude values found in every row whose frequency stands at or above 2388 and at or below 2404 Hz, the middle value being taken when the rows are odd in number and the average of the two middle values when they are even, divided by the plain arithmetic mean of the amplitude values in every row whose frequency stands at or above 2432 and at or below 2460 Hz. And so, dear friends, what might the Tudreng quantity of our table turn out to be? 0.91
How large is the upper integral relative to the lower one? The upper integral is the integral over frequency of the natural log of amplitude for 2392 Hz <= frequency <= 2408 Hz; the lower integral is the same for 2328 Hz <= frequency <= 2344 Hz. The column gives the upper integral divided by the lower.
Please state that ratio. 1.01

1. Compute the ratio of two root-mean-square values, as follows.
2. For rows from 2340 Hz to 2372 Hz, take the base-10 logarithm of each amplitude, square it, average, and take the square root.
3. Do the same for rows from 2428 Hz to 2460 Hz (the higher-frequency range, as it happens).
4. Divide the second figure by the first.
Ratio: 1.02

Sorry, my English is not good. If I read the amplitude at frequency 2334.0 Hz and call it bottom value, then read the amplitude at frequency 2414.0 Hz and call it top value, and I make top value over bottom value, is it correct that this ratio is 1.14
